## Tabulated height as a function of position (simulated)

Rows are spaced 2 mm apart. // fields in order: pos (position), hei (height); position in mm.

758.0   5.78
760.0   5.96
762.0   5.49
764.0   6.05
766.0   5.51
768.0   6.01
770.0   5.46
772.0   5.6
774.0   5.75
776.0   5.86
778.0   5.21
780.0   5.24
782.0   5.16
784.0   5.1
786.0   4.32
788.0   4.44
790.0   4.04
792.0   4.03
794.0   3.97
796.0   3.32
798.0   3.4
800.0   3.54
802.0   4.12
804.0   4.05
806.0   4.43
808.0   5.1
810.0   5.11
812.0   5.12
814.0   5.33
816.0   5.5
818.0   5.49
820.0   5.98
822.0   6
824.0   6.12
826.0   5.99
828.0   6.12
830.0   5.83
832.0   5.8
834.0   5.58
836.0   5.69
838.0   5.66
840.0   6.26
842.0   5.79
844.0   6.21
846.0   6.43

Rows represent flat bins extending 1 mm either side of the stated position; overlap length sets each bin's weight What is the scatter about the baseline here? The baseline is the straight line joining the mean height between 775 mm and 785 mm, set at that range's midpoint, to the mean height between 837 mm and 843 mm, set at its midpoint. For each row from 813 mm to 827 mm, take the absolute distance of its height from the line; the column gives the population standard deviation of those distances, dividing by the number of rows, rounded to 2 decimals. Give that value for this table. 0.07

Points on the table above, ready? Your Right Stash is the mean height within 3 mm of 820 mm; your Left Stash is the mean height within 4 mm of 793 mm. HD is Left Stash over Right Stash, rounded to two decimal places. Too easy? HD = 0.66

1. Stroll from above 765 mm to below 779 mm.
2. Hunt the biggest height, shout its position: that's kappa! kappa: 768.0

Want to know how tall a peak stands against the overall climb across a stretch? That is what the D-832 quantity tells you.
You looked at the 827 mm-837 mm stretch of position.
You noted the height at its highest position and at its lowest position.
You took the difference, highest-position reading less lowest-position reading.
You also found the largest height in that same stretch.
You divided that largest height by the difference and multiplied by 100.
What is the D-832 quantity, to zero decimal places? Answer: -1423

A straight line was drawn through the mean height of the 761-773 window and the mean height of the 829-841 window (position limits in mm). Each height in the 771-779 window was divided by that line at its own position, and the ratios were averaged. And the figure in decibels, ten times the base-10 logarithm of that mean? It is -0.1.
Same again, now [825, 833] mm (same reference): 0.1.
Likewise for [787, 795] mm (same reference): -1.4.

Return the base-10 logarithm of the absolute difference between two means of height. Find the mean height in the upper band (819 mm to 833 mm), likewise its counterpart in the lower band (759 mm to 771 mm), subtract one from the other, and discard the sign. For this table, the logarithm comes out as -0.64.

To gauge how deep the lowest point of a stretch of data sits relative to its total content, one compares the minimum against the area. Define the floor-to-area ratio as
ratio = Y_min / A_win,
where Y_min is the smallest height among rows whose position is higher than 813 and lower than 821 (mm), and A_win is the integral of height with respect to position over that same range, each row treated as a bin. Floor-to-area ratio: 0.120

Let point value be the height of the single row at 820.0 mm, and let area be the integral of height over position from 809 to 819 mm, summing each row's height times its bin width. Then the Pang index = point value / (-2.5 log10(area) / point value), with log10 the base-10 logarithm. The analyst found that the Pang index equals -8.3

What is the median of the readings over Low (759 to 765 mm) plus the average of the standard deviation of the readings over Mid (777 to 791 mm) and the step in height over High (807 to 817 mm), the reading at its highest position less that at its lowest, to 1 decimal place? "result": 6.4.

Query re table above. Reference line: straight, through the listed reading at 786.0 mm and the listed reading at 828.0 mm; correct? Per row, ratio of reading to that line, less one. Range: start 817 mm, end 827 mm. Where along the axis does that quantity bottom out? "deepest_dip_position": 818.0 mm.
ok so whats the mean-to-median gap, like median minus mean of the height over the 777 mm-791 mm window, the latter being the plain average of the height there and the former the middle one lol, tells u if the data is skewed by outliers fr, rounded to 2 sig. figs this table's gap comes 0.31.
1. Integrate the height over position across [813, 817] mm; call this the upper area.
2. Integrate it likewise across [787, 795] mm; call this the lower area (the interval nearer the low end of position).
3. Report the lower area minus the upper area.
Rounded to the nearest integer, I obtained 11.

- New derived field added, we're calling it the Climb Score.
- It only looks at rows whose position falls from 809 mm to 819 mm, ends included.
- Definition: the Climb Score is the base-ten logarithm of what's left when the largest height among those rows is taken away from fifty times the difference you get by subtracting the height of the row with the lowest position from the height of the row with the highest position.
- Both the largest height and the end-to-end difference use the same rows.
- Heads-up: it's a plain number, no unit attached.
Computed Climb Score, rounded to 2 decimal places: 1.13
